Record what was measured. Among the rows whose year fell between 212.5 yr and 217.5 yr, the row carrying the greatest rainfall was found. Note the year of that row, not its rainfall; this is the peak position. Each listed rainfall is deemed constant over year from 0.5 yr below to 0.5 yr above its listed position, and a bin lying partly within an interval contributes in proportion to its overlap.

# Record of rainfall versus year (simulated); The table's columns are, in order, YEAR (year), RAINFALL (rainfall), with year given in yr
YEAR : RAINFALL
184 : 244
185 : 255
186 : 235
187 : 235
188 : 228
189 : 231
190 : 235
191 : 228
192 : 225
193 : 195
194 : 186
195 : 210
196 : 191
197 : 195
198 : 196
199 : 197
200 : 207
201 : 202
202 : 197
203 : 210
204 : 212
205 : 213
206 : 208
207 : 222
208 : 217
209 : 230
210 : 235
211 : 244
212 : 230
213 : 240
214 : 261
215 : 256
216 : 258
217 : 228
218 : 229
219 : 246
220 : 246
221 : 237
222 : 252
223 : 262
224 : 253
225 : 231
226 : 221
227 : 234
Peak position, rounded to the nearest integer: 214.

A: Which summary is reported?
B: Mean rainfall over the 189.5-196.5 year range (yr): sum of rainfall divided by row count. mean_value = 210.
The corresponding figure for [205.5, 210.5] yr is 222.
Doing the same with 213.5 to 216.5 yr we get 258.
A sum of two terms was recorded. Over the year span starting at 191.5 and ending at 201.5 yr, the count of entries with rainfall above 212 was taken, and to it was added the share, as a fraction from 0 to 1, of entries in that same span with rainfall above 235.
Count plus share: 1.0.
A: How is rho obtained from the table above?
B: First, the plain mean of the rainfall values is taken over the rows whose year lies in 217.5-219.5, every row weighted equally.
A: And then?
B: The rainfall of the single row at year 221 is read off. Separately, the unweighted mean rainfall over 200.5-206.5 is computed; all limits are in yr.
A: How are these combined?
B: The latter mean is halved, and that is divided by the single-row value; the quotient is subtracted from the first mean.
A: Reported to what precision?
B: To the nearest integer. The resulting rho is 237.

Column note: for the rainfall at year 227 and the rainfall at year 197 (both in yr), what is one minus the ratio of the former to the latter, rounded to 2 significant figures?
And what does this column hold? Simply -0.20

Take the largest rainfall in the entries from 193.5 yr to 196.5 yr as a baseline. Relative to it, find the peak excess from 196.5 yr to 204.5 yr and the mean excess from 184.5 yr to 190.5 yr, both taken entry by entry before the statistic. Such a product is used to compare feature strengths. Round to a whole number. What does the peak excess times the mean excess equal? 53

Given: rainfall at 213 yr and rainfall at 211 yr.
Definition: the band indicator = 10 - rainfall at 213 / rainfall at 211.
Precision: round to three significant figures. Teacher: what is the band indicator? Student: 9.02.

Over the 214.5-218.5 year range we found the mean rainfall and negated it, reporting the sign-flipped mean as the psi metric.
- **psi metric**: -243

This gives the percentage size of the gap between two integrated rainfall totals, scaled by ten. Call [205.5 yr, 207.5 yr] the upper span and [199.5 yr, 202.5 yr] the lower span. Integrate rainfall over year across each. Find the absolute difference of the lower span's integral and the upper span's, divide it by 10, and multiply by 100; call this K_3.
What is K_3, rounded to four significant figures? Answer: 1760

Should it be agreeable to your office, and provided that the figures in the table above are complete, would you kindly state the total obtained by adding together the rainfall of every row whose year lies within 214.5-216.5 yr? 514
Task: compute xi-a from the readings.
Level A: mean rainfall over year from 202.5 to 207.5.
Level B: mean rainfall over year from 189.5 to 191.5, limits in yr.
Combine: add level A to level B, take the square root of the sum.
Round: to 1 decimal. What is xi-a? 21.1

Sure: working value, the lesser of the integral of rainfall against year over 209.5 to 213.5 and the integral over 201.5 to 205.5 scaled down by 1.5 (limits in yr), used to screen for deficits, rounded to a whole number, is 555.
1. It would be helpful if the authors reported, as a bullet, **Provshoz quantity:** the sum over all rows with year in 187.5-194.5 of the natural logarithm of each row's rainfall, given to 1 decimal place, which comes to 37.7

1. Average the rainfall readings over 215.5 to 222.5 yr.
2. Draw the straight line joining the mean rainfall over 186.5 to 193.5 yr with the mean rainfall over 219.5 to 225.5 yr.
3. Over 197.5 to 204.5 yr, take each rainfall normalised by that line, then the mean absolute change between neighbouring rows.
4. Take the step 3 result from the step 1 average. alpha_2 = 242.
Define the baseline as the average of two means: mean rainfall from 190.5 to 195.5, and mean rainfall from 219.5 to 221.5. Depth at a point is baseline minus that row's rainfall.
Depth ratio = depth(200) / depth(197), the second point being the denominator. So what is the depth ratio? 0.60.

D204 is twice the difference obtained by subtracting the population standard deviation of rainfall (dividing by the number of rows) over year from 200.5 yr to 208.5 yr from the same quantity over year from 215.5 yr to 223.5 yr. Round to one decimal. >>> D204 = 8.8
